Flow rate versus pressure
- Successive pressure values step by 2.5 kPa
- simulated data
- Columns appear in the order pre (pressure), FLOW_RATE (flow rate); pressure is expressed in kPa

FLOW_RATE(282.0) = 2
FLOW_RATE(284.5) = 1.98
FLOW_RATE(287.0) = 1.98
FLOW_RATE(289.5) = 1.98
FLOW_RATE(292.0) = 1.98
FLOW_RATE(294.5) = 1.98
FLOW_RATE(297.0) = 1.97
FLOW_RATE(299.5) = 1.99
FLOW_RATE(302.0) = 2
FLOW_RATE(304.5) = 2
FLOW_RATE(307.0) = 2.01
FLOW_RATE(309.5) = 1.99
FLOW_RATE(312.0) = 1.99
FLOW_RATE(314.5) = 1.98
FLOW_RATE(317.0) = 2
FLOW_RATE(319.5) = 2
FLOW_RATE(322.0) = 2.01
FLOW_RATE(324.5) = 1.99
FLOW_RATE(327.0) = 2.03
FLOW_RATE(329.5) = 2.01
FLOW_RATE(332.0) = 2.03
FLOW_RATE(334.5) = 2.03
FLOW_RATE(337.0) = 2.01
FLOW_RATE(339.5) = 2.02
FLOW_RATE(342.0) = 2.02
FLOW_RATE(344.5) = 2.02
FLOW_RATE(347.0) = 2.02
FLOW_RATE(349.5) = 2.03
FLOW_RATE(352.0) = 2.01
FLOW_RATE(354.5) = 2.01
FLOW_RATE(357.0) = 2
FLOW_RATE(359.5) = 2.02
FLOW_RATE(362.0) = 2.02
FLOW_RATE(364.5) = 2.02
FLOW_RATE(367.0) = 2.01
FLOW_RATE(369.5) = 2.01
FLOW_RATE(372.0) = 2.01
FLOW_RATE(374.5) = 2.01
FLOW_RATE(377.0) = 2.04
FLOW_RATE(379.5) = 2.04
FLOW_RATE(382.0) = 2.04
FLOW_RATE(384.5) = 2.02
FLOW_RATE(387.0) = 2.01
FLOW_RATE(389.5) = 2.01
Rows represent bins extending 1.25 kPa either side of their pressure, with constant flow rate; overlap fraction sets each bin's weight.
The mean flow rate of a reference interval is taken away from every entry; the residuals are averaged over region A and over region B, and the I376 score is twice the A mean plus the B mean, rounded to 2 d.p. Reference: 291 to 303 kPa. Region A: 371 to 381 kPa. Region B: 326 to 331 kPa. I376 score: 0.12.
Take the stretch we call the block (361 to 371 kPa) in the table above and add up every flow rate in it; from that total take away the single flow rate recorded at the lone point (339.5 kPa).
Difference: 6.04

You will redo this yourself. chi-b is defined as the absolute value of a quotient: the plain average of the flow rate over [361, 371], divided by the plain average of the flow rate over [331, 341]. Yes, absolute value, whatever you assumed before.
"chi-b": 1.00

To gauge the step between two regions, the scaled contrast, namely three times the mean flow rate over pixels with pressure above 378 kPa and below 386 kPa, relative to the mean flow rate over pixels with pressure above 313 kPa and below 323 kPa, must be 3.05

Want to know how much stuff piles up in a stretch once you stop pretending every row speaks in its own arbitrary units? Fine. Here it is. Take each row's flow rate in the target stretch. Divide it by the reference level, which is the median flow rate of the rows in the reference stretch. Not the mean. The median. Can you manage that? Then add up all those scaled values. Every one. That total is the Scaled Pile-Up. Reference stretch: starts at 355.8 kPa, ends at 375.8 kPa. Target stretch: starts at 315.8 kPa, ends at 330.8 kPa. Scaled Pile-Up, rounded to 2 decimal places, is 5.99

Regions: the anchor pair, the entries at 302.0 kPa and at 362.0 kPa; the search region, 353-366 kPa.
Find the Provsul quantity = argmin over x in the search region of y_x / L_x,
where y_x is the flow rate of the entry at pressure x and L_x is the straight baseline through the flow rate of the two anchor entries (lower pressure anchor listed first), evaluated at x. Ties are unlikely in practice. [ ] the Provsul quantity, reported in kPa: 357.0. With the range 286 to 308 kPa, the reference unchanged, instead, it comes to 297.0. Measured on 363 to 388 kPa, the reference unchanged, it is 387.0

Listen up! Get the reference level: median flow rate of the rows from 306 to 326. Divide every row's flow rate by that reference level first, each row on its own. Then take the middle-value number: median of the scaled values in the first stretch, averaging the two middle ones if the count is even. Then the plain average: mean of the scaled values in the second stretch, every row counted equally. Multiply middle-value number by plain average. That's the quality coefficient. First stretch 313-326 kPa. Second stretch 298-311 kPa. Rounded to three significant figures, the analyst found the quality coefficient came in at 1.00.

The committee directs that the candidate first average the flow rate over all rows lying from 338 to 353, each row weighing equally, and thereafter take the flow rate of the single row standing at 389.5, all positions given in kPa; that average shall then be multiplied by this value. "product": 4.06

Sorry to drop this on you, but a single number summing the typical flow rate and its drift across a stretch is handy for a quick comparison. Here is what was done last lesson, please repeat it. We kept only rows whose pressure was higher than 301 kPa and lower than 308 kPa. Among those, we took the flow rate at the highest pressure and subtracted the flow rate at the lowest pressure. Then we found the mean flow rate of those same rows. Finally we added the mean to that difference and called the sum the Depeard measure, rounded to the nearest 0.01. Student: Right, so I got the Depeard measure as 2.01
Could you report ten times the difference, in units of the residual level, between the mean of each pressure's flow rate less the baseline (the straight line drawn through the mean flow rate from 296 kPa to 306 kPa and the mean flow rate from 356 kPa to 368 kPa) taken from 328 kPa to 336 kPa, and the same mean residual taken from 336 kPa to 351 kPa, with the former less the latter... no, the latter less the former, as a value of -0.08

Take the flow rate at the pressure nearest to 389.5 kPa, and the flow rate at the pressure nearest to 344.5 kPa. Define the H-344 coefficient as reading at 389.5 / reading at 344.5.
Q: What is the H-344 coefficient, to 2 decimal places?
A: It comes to 1.00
